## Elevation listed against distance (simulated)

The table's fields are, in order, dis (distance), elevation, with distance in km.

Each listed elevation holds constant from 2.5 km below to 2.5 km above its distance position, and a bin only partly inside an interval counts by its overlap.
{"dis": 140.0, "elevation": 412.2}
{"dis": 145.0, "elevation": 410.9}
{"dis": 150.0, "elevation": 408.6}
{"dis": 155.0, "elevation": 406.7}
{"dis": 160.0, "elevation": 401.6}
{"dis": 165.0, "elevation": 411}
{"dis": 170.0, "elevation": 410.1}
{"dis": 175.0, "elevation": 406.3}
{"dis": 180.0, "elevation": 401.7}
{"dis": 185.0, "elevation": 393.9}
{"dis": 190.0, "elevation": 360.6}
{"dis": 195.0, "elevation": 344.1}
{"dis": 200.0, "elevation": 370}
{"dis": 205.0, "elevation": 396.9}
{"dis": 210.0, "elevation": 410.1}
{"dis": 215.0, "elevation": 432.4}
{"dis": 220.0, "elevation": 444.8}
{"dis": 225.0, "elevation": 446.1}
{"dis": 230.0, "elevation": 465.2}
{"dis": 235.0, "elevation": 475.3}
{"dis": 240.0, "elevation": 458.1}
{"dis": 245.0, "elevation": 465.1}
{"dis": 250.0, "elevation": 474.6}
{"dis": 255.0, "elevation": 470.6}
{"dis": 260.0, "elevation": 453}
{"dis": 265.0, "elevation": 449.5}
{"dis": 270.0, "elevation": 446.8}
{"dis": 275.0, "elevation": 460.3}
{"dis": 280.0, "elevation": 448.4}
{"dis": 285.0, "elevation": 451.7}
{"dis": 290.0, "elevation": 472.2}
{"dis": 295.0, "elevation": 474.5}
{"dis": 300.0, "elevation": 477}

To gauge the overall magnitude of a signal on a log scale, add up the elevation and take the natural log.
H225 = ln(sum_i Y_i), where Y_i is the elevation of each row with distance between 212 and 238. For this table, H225 7.72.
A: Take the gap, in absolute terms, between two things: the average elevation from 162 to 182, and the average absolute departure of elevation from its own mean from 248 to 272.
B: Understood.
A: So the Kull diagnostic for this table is 396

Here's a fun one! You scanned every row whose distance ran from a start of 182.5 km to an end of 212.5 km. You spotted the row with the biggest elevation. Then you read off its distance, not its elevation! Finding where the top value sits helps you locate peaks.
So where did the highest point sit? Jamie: 210.0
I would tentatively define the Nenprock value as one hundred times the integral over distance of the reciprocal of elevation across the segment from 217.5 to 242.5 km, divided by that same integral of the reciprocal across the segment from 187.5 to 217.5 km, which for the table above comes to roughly 70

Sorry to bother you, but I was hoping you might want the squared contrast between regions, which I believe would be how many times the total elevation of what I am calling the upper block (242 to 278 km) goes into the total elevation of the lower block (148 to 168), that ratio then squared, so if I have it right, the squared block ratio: 0.3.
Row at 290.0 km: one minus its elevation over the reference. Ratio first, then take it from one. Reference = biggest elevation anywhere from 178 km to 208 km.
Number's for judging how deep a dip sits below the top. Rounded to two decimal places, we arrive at -0.18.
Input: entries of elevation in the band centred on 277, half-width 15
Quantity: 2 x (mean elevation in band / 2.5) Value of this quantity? 364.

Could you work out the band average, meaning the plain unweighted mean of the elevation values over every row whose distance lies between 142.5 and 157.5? 409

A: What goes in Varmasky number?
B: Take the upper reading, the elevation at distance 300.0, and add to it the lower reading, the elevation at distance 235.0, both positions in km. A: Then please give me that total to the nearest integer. 952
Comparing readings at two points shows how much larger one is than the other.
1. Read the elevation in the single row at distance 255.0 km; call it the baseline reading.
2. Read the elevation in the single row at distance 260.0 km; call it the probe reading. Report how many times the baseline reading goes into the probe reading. 0.96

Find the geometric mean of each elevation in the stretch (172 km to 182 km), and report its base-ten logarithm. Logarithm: 2.61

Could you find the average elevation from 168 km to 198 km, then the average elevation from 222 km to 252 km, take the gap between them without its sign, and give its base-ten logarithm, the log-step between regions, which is 1.9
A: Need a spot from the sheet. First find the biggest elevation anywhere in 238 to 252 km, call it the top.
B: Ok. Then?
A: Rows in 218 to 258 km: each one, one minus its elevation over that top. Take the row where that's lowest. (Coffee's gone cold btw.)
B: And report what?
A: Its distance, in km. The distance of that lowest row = 235.0 km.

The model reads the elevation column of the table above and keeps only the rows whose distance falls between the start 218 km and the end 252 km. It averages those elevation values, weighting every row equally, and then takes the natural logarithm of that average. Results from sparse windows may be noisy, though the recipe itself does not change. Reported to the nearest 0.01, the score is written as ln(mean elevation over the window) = 6.13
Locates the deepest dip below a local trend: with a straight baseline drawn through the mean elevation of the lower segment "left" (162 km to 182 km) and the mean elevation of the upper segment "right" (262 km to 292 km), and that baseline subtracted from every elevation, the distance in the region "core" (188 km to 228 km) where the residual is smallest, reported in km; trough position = 195.0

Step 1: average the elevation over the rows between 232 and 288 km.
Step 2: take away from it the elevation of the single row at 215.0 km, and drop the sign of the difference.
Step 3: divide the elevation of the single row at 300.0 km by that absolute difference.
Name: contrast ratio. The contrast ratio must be 18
